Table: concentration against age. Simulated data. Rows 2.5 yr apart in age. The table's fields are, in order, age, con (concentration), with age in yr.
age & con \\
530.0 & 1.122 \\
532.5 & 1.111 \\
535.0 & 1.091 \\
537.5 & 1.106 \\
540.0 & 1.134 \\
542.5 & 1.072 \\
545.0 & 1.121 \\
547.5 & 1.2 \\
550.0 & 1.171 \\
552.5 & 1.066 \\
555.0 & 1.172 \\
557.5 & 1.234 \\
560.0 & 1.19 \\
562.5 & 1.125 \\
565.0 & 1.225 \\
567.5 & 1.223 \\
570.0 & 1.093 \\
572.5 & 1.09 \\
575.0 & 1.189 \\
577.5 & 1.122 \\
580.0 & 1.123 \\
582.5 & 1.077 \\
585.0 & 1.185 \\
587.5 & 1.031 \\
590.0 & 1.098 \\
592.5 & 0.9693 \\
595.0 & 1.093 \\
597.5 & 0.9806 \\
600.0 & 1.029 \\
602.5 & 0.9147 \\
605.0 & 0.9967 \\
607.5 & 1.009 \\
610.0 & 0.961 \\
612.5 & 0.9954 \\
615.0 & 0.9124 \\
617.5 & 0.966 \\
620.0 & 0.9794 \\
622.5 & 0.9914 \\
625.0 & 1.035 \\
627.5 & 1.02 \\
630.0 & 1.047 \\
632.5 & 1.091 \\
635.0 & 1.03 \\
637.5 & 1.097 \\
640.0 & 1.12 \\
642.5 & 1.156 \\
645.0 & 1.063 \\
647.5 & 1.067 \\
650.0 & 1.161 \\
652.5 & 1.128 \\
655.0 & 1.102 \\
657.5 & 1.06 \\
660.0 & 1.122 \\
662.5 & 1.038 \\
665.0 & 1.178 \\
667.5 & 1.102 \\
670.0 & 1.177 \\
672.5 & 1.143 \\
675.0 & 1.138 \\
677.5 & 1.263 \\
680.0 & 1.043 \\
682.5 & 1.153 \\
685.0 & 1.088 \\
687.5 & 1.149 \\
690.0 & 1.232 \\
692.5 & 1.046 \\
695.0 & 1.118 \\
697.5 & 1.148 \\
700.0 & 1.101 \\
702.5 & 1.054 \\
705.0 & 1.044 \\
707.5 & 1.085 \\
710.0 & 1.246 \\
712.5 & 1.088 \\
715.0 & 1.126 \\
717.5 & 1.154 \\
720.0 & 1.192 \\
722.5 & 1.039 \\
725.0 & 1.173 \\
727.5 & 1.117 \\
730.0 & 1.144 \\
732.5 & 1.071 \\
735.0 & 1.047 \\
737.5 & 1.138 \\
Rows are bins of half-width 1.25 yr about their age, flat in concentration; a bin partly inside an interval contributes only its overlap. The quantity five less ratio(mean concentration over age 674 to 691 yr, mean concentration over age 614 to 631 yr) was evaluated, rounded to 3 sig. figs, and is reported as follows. 3.84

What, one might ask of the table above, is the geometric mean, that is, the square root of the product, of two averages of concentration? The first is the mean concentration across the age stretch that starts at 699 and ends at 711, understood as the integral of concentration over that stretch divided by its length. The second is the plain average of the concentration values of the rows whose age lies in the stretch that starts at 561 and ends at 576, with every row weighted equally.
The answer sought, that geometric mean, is 1.13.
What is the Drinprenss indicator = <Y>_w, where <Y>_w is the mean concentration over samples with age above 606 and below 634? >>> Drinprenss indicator 1.00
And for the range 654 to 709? 1.12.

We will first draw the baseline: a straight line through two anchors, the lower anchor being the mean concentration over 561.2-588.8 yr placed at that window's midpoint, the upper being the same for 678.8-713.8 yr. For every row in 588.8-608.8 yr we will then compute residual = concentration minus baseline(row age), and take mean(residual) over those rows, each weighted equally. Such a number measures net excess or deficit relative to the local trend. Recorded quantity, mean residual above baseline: -0.12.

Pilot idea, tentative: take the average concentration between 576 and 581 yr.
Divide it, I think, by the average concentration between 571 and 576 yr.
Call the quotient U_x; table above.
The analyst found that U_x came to 0.99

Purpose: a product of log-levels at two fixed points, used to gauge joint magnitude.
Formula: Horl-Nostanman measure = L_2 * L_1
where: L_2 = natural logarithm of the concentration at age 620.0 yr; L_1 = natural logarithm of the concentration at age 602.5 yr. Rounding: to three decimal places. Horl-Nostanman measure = 0.002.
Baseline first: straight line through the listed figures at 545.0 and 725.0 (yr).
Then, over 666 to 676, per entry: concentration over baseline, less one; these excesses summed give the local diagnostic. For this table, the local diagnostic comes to -0.1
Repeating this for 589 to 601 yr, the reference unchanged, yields -0.4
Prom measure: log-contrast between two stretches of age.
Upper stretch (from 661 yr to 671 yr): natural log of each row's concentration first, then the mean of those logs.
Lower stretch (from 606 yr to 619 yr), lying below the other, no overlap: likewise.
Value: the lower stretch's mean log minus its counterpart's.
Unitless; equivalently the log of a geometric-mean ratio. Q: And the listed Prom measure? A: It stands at -0.15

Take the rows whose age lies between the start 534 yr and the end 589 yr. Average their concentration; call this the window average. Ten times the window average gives 11.4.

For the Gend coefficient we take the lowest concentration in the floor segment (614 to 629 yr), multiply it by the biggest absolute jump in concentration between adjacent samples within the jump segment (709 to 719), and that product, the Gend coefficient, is 0.14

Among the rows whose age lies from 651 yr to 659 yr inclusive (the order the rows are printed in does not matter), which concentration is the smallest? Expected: 1.06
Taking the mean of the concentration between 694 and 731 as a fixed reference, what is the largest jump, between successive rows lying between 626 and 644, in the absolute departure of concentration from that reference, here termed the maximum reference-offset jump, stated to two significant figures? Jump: 0.067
